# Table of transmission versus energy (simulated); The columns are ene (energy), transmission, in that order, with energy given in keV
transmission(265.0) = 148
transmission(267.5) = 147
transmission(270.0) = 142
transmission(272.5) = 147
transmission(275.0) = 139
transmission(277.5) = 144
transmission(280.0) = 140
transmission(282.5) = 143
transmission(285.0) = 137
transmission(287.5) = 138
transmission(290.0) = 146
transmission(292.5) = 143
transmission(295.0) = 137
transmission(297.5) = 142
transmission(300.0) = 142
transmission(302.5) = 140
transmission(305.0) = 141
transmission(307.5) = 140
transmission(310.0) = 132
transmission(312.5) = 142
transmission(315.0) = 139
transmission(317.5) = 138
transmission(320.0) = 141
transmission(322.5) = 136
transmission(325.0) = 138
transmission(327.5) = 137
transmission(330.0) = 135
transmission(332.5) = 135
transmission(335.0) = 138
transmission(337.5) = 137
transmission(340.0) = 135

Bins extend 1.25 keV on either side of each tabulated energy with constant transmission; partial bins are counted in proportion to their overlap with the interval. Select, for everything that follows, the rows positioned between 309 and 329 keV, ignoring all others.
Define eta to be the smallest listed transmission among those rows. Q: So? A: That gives 132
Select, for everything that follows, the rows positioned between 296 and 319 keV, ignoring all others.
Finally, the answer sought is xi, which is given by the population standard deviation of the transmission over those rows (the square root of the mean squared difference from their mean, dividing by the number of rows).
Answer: 2.99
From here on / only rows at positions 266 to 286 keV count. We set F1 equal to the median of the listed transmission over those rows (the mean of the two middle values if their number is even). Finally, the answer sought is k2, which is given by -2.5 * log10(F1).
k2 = -5.38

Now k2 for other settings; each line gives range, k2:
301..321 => -5.37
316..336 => -5.35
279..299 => -5.37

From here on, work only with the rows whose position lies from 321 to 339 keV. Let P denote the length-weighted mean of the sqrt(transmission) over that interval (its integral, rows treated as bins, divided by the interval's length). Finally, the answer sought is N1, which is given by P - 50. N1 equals -38.3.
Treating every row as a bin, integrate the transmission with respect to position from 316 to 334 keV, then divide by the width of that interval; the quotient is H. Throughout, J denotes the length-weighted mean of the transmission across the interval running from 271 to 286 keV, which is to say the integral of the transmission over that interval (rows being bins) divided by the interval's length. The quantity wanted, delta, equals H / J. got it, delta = 0.97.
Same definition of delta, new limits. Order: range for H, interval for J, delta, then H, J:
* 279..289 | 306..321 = 1.01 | 140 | 139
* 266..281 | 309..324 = 1.04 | 143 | 138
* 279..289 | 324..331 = 1.02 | 140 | 137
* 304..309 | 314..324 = 1.01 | 140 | 138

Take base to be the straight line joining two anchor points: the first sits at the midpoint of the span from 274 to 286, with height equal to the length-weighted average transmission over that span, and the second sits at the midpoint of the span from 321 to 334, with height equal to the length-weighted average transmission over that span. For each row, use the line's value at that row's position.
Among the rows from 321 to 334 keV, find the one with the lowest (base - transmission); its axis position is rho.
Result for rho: 325.0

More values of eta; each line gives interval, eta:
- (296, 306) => 140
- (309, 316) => 132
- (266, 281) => 139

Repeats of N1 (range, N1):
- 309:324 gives -38.2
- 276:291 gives -38.1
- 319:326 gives -38.2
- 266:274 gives -37.9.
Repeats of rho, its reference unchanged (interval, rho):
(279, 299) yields 290.0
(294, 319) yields 312.5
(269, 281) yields 272.5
